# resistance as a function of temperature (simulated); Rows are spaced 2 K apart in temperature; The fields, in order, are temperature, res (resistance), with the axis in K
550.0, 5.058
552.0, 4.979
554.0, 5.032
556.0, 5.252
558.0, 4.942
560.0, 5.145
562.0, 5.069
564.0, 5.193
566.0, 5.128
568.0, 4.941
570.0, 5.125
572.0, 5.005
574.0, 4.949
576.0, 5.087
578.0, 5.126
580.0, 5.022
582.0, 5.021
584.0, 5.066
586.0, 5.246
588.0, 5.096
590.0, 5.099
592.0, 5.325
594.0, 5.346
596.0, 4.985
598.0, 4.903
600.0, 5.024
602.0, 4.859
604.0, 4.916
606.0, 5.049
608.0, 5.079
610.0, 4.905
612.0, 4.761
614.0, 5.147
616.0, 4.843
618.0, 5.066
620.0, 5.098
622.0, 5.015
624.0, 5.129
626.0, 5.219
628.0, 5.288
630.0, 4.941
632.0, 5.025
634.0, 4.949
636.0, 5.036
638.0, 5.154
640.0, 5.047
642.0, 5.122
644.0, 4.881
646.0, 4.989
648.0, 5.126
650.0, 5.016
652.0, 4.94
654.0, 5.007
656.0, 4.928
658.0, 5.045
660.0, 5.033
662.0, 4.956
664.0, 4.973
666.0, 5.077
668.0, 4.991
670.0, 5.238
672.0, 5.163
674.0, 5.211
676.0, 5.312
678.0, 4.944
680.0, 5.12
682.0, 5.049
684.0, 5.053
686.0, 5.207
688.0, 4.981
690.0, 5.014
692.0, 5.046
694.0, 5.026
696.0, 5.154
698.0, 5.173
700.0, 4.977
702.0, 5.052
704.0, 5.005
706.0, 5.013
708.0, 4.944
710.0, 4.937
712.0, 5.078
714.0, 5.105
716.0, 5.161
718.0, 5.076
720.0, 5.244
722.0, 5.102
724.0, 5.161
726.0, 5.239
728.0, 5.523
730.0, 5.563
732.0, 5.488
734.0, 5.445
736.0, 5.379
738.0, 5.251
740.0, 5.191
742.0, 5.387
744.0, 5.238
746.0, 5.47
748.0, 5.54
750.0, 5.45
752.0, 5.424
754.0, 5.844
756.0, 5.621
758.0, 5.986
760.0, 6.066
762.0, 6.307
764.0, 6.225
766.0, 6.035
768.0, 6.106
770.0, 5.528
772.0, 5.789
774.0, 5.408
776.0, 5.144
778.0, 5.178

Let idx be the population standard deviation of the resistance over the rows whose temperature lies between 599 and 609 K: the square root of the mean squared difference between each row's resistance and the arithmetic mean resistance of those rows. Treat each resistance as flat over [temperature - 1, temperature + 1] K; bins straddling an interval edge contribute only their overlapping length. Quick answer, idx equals 0.084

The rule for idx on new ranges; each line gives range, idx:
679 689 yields 0.076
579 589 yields 0.083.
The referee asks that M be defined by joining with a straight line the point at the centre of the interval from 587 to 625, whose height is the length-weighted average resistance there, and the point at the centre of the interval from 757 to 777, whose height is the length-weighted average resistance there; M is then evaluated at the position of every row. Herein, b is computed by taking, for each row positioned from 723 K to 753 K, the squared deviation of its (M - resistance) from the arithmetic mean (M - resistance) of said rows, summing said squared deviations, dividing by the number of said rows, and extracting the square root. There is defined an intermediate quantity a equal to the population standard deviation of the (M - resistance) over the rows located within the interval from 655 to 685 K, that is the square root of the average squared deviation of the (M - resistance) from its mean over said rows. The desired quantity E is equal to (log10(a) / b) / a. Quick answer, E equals -75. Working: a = 0.103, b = 0.13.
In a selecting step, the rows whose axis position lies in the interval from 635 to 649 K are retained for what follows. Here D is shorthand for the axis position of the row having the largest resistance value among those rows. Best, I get 638.0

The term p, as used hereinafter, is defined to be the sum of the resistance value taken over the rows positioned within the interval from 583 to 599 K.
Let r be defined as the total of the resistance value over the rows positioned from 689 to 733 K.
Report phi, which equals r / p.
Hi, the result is 2.75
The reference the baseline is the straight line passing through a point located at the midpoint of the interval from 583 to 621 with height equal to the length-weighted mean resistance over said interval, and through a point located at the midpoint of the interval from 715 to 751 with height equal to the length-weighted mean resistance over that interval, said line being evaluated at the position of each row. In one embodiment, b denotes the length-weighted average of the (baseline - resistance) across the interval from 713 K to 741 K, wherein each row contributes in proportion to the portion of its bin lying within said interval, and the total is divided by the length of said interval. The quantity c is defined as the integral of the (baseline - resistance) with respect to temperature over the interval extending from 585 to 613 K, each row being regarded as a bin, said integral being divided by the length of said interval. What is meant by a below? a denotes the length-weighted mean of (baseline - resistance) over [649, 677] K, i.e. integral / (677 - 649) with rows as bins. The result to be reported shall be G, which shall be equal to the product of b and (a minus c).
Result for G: 0.004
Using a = 0.11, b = 0.03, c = -0.01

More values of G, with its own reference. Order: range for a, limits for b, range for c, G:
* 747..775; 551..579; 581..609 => 0.040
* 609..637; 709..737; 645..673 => -0.004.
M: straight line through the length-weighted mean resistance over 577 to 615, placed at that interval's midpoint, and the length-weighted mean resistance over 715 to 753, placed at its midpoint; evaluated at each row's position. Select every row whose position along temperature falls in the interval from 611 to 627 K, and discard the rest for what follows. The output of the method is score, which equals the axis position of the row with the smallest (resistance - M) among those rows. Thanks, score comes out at 612.0 K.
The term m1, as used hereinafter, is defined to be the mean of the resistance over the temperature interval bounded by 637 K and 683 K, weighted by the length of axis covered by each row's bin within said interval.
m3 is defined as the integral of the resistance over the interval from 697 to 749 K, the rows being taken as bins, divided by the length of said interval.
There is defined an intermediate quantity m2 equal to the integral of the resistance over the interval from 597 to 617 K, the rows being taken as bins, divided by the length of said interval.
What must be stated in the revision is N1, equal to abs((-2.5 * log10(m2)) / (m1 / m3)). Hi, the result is 1.79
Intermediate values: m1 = 5.06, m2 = 4.95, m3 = 5.22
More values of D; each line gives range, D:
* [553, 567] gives 556.0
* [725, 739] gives 730.0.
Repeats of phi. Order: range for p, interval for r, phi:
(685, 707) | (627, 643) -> 0.73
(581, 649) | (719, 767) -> 0.78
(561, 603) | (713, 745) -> 0.79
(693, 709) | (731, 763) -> 2.21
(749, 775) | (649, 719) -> 2.34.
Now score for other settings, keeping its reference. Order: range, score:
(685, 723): 710.0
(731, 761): 740.0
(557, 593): 574.0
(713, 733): 718.0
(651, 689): 678.0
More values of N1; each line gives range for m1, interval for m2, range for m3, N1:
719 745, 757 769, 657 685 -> 1.88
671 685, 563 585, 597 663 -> 1.72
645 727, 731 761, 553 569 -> 1.86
